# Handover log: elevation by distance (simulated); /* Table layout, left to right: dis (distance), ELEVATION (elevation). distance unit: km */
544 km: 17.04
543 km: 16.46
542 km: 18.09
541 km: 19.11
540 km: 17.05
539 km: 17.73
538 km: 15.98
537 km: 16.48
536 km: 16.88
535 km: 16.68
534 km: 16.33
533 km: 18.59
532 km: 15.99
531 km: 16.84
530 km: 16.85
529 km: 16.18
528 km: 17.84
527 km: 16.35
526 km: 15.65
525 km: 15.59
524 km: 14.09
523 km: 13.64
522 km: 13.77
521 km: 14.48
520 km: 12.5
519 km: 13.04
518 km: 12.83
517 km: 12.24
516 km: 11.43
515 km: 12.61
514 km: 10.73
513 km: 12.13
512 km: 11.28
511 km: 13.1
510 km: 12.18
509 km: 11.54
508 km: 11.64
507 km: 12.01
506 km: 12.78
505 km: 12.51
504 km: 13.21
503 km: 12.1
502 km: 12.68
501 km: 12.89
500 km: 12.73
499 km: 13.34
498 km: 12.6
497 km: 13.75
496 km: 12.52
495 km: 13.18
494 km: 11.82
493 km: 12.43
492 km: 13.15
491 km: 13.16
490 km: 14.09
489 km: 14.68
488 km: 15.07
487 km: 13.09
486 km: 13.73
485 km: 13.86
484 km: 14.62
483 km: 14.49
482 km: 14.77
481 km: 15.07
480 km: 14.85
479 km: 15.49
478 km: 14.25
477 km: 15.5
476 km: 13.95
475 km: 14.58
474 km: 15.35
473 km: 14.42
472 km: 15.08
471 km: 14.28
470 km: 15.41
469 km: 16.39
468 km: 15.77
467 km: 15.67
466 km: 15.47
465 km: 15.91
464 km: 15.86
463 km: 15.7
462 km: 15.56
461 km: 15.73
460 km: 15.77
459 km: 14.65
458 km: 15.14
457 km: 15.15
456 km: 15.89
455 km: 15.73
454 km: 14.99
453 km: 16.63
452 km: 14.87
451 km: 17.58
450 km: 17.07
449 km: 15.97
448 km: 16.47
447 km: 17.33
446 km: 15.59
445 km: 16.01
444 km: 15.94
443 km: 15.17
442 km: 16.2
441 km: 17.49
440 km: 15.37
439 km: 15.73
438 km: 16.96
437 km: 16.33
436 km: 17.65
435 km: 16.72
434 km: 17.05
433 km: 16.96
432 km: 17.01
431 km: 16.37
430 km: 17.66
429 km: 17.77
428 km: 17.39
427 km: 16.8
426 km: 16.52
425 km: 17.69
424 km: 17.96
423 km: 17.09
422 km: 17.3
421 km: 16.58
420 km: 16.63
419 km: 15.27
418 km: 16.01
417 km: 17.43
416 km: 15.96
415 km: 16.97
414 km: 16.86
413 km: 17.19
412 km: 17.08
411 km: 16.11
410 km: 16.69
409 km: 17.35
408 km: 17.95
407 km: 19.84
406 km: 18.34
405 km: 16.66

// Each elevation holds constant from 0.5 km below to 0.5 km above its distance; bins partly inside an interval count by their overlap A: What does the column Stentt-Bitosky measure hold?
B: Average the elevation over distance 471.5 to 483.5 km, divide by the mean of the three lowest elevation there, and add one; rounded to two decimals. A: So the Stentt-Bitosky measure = 2.04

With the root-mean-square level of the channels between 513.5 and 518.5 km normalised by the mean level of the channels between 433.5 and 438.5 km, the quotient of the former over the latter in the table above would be 0.71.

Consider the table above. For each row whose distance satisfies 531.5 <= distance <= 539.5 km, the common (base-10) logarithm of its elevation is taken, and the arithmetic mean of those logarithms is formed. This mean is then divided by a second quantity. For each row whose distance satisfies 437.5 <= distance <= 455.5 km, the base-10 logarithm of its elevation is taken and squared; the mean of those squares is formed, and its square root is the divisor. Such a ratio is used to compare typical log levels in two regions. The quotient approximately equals 1.01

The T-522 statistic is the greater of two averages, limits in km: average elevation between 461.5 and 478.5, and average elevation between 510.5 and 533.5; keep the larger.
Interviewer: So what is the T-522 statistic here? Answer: 15.2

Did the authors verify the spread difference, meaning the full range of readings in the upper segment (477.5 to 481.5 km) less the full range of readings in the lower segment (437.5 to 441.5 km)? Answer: -0.9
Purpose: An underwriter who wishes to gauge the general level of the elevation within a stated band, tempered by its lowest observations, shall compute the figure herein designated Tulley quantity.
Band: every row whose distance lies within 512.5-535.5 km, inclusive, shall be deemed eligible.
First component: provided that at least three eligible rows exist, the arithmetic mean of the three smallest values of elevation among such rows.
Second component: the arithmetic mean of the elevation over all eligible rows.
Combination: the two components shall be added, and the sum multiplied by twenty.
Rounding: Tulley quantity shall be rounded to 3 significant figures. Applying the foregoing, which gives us 521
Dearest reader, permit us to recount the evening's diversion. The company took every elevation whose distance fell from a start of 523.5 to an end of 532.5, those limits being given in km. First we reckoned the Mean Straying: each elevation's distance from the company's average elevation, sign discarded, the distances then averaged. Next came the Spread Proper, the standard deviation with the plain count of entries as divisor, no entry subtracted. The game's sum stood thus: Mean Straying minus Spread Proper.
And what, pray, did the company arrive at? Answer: -0.251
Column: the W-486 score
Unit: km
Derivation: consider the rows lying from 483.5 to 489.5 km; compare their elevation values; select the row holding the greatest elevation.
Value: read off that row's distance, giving 488 km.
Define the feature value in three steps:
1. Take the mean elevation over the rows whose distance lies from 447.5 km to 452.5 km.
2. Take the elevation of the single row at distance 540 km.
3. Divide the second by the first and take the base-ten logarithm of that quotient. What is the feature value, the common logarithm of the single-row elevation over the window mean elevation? 0.02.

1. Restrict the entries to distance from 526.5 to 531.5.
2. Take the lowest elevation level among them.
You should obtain 16.18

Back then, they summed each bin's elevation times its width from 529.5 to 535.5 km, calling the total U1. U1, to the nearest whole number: 101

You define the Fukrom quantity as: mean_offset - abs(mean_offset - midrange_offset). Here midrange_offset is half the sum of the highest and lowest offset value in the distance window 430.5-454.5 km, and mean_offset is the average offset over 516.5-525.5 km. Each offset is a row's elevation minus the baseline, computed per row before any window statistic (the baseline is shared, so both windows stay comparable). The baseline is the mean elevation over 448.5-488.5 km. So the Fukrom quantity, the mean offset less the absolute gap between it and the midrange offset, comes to -4.3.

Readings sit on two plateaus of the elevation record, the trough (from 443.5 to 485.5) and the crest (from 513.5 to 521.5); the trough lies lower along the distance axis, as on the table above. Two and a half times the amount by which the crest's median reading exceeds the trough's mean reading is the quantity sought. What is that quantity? -7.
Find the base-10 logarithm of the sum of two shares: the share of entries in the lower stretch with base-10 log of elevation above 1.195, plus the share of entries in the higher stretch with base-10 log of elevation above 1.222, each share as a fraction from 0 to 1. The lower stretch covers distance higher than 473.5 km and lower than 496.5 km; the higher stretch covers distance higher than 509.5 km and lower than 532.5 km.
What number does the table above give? -0.88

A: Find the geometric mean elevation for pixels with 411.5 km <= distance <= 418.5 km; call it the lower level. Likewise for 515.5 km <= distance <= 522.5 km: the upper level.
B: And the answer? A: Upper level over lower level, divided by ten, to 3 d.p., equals 0.077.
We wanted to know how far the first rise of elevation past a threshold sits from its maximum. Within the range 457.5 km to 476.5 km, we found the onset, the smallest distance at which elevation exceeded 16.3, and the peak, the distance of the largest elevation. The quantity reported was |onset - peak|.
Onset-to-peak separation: 0 km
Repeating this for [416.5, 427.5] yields 7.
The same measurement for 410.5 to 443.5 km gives 12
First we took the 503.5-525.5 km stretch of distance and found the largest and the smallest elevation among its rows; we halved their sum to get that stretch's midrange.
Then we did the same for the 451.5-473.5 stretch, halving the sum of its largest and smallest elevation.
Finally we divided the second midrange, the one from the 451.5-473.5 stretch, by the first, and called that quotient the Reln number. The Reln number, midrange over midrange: 1.17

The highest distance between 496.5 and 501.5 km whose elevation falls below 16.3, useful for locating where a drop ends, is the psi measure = 501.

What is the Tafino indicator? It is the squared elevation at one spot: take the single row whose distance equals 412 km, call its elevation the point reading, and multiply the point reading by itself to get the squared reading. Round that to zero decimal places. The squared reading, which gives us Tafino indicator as 292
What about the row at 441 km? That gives 306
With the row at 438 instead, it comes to 288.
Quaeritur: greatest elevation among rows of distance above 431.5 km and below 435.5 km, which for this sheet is 17.05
